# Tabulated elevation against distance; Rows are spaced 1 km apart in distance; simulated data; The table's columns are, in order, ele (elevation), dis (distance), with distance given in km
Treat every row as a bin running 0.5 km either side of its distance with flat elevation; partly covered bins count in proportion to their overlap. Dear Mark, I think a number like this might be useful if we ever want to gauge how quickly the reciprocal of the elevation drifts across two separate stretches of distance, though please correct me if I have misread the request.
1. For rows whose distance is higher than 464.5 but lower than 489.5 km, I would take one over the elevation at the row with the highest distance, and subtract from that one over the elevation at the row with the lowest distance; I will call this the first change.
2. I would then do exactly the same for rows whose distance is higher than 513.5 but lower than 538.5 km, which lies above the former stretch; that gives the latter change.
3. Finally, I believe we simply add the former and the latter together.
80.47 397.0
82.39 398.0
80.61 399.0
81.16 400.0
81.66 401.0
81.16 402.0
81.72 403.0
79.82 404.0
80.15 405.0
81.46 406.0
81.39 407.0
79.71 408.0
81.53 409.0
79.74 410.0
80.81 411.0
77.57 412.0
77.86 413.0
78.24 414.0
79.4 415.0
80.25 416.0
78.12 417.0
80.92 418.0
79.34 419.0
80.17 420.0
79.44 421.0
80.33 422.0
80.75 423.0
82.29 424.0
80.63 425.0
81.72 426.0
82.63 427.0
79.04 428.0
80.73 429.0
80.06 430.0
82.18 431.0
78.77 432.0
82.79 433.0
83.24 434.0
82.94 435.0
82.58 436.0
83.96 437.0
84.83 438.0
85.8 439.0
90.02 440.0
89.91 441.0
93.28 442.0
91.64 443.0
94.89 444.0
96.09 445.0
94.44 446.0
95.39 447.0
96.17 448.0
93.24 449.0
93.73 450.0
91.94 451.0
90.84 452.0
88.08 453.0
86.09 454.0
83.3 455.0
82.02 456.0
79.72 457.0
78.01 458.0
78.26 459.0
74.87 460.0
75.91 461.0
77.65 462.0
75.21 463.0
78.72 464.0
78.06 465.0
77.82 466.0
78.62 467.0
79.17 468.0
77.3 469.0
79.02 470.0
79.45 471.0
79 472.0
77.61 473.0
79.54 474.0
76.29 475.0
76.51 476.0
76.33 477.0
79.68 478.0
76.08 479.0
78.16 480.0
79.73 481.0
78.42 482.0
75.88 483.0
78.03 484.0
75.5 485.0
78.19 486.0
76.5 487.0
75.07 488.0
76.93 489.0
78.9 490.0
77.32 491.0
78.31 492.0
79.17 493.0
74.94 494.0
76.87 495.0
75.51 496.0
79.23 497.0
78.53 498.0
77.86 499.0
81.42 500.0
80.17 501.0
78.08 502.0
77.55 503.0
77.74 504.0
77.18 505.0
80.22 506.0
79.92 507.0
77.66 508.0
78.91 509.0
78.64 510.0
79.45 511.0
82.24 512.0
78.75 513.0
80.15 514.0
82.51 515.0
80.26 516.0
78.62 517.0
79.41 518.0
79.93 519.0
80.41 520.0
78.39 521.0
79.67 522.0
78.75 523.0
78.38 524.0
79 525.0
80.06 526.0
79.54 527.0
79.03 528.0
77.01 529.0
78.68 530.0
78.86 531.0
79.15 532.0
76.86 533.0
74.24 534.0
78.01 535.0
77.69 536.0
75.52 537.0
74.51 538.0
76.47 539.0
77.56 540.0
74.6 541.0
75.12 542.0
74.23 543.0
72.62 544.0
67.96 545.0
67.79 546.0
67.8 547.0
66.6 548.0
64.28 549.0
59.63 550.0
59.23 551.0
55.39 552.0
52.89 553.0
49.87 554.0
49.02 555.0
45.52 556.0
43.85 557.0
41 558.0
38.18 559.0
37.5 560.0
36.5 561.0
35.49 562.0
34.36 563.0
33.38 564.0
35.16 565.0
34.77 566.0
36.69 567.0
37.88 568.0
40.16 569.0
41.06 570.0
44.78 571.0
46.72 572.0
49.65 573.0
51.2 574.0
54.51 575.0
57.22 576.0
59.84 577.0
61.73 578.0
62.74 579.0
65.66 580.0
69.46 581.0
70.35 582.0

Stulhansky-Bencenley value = 0.0011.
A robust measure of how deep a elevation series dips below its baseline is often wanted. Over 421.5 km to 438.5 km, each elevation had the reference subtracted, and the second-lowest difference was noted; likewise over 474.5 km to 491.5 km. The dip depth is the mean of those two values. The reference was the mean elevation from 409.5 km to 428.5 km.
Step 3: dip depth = -3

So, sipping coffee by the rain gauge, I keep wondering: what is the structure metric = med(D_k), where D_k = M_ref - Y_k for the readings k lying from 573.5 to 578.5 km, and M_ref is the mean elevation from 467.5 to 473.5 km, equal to 21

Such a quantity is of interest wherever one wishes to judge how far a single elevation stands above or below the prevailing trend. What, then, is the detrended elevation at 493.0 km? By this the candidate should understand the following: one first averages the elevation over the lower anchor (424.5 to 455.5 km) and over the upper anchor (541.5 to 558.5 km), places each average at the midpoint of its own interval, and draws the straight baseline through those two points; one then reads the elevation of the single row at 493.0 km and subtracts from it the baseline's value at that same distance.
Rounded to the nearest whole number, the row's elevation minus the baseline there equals 5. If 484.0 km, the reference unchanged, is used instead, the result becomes 2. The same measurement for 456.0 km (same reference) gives -1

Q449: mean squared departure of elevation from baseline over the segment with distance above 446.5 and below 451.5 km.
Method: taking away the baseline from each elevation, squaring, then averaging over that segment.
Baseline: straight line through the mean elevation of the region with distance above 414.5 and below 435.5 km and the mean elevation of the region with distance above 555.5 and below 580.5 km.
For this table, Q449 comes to 376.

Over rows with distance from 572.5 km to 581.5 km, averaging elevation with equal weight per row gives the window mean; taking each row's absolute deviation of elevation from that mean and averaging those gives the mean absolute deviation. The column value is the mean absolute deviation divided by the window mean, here 0.090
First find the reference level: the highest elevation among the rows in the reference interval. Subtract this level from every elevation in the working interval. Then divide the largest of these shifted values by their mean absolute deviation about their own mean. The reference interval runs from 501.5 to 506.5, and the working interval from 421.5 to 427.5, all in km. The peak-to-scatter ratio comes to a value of 3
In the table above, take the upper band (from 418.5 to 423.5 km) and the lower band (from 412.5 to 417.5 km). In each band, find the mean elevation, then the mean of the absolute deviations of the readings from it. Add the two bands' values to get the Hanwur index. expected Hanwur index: 1.3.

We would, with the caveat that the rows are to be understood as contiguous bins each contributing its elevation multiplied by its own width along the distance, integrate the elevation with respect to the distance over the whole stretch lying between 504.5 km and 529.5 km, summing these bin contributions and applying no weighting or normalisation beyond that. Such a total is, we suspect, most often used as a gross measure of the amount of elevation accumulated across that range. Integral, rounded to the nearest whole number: 1984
